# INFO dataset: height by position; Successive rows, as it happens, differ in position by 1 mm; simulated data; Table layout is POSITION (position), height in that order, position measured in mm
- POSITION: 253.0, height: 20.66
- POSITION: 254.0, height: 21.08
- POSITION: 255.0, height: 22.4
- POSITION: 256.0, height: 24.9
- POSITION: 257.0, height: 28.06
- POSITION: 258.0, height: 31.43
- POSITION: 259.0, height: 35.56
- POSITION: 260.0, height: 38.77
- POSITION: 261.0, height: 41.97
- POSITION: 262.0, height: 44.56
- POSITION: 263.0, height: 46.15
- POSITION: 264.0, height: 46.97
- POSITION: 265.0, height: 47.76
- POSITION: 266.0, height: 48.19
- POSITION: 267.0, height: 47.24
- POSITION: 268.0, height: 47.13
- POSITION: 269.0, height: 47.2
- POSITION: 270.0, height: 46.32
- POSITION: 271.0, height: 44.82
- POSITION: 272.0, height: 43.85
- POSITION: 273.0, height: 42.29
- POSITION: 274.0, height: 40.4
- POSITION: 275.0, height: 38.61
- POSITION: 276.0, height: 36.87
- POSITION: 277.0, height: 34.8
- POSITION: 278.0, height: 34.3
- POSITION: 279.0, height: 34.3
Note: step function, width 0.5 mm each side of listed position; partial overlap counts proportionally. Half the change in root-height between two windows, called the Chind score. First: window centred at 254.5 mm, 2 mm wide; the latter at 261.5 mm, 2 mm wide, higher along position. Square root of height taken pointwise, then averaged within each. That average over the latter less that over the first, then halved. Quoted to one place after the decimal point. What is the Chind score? 1.0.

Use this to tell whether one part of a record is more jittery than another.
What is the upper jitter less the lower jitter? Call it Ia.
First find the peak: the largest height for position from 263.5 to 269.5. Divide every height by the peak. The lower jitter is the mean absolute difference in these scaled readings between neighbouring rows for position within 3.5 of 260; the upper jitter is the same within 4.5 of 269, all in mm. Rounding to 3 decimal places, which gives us -0.046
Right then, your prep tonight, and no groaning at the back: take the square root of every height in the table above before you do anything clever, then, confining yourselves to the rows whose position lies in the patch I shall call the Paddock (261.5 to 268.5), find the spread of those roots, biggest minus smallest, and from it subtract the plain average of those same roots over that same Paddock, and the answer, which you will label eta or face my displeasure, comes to -6.58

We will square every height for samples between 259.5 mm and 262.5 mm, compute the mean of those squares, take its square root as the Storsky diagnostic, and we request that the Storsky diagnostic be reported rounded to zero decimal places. 42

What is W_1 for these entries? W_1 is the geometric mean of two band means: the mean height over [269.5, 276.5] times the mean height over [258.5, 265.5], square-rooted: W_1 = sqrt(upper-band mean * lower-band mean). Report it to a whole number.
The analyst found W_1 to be 42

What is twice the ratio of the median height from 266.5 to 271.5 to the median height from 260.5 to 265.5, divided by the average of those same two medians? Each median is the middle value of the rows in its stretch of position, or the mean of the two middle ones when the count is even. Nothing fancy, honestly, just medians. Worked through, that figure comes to 0.044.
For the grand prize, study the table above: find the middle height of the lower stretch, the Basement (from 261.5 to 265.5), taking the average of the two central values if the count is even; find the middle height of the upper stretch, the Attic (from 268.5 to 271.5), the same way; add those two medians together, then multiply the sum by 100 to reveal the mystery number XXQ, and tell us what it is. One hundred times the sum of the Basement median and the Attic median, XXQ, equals 9288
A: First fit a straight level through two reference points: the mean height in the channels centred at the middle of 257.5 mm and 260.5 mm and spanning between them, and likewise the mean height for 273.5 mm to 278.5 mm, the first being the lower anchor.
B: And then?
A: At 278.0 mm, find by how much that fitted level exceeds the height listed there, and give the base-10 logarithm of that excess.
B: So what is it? 0.5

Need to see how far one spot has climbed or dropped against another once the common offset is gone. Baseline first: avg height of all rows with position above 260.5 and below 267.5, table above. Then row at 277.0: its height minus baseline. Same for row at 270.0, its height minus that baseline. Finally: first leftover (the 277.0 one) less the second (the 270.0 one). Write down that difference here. -12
